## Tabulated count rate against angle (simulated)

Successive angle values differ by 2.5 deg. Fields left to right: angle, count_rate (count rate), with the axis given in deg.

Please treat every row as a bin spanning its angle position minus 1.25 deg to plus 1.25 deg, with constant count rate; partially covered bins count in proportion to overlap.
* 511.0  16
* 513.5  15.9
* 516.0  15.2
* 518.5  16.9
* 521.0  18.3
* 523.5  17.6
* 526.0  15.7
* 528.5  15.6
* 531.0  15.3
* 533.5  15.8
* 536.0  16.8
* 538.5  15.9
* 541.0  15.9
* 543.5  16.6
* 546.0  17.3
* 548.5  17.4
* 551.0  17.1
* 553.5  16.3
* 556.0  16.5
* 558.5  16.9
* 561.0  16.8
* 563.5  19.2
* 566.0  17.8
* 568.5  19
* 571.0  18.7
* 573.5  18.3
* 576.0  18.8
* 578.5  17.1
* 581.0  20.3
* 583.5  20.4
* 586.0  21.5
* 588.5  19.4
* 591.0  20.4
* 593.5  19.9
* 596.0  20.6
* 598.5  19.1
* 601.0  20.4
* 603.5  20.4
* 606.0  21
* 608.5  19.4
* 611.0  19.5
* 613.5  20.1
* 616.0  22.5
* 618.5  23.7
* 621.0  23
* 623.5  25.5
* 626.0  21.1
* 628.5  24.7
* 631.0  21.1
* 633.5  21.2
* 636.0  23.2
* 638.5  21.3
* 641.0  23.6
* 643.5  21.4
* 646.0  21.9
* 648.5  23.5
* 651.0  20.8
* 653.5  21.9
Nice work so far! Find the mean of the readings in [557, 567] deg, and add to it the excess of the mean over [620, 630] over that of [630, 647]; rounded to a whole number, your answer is 19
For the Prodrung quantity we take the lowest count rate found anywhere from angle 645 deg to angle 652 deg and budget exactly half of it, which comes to 10.4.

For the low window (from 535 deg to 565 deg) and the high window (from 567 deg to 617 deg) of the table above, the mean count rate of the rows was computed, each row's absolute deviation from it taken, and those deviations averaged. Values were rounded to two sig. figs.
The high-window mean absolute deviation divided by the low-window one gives 1.6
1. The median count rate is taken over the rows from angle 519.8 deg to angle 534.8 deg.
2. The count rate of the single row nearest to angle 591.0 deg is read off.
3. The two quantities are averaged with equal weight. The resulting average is 18.1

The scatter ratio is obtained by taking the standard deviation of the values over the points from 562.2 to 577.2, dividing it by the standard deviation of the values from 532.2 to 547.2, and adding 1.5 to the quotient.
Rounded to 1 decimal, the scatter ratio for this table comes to 2.3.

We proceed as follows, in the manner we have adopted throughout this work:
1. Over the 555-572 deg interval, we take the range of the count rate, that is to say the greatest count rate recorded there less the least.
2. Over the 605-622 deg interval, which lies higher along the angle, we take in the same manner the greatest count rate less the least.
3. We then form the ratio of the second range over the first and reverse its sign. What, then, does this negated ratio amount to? -1.6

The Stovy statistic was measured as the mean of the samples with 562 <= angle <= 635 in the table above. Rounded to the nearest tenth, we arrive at 20.5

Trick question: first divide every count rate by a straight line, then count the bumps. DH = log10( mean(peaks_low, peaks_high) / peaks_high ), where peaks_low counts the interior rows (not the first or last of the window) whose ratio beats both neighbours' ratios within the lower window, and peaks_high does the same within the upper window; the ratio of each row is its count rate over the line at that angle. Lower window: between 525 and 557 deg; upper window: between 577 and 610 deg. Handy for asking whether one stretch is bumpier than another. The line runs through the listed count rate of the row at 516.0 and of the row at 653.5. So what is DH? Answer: -0.18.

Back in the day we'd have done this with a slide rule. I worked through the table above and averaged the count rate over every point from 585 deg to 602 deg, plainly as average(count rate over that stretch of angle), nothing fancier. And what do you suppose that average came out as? 20.2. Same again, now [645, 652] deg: 22.1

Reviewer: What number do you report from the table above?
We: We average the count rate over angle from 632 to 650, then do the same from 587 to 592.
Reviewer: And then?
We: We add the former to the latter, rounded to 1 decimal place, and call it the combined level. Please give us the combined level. 42.2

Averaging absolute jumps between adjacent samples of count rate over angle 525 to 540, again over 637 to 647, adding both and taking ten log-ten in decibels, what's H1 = 3.5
